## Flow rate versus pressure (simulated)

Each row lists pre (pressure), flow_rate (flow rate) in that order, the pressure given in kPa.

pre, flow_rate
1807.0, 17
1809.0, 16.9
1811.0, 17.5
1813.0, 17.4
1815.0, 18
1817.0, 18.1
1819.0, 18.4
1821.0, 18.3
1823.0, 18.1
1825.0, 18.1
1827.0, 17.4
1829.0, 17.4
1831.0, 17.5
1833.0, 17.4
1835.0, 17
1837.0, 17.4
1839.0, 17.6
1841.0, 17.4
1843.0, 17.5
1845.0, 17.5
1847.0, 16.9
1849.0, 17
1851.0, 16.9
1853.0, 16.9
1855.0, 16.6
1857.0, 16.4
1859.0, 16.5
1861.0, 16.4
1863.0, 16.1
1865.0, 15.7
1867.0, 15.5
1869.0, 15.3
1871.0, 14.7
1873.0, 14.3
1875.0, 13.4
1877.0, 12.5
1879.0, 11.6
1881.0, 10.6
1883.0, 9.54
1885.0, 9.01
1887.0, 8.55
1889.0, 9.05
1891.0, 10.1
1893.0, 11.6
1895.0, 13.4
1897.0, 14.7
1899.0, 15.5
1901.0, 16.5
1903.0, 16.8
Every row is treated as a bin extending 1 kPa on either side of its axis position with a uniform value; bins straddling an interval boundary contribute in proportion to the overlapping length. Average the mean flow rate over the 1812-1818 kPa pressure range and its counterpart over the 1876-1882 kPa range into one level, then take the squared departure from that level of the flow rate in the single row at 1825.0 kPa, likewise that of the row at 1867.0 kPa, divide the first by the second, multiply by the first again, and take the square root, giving 14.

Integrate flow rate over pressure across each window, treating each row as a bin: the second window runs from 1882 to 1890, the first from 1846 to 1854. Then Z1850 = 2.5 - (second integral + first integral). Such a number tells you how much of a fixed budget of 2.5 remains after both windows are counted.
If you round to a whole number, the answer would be -205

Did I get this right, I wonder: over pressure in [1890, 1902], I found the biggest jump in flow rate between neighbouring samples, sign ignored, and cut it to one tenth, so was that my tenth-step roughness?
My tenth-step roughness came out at 0.18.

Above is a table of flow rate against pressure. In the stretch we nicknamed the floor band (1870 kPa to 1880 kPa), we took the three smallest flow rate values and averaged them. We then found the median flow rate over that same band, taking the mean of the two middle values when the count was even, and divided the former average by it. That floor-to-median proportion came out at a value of 0.933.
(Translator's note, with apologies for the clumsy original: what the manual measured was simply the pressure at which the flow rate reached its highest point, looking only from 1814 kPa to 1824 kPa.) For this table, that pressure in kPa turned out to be 1819.0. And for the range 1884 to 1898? 1897.0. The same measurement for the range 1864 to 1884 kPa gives 1865.0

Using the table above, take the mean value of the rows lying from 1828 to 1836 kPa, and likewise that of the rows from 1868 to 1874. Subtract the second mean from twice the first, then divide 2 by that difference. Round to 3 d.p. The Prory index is 0.101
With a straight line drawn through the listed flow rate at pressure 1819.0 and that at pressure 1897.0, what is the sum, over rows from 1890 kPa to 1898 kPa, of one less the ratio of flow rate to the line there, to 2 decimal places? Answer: 0.64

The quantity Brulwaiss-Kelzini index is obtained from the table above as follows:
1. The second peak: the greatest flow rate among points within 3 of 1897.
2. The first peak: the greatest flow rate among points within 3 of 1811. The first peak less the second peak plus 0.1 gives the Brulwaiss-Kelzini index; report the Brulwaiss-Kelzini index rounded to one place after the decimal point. 2.1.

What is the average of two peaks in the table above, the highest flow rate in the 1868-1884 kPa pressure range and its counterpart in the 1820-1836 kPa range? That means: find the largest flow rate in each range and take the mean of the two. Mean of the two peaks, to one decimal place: 16.8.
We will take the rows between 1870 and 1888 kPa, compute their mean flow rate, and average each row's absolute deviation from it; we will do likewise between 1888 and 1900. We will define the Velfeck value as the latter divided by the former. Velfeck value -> 1.1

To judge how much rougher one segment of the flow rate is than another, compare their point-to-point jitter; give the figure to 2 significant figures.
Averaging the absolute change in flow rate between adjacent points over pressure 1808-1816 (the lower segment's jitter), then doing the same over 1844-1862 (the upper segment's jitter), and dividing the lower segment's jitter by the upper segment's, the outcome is 2.3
